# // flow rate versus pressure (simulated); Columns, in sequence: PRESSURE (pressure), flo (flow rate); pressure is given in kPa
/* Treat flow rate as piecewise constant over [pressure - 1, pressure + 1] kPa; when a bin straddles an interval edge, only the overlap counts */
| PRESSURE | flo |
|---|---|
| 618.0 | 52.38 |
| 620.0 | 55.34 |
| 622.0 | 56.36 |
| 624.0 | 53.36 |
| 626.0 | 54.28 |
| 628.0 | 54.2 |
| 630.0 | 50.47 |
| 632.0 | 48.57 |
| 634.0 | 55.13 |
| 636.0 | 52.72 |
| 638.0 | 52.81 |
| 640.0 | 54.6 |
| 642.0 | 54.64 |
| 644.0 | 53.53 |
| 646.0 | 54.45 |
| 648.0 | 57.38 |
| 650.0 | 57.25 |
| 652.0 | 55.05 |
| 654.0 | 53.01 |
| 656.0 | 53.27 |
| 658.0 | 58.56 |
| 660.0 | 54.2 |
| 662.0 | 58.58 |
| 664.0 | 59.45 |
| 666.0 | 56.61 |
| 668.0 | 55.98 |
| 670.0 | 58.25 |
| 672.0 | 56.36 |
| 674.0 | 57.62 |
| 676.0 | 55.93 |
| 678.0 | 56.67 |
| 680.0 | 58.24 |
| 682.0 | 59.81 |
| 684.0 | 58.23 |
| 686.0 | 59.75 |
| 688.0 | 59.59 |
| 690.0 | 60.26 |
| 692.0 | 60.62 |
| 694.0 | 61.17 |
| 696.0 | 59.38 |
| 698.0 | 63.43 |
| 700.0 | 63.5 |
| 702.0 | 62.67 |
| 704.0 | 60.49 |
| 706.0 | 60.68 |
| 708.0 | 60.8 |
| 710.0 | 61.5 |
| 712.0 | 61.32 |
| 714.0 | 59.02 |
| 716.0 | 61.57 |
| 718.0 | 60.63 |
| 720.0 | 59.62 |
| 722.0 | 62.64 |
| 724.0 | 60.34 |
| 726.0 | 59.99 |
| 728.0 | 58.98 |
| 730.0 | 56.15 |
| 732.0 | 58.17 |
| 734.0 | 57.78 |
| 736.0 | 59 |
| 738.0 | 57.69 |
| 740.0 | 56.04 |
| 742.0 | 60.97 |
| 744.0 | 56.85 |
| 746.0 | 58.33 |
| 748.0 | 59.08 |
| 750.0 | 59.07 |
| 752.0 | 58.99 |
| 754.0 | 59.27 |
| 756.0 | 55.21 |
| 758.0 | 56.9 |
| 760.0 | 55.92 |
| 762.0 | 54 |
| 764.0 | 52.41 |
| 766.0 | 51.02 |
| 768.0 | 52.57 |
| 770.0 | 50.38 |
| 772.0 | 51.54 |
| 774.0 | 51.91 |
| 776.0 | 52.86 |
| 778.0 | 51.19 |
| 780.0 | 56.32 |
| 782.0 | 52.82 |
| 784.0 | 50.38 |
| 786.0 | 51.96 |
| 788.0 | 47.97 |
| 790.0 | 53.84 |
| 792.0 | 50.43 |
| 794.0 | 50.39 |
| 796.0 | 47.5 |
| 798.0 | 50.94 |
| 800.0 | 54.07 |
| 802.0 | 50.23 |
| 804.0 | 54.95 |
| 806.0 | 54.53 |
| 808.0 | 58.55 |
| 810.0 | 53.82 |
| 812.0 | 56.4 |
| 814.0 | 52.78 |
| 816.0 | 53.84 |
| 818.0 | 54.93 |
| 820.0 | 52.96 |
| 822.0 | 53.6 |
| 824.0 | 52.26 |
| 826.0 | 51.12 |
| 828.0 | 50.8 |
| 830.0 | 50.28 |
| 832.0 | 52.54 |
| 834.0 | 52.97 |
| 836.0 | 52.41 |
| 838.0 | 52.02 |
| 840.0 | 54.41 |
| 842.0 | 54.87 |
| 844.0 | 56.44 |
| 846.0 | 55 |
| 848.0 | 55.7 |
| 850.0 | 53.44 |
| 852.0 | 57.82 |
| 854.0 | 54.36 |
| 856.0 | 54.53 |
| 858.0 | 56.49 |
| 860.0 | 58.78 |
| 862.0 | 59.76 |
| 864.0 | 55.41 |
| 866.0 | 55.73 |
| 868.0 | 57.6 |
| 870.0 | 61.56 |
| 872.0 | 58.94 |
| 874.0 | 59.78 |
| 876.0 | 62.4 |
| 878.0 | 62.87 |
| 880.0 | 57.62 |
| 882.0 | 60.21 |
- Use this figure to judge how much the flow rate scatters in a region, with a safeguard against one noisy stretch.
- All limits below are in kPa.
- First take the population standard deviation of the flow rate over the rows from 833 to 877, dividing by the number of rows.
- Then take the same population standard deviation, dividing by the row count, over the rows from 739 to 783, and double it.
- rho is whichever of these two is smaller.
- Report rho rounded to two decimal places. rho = 2.82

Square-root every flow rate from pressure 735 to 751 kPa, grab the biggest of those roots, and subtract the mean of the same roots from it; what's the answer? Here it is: 0.168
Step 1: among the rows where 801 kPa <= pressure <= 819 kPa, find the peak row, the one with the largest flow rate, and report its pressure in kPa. 808.0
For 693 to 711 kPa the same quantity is 700.0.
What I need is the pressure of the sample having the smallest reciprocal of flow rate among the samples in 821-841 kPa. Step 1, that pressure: 840.0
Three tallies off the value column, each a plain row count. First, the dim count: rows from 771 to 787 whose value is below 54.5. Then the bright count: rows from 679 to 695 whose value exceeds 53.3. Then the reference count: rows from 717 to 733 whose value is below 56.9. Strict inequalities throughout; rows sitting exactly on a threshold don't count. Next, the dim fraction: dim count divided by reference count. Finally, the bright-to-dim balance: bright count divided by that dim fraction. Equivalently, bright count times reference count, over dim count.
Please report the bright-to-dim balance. 1.1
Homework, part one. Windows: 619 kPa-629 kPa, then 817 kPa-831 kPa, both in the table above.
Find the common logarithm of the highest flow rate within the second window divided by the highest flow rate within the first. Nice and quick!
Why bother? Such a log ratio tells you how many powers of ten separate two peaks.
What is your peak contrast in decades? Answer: -0.01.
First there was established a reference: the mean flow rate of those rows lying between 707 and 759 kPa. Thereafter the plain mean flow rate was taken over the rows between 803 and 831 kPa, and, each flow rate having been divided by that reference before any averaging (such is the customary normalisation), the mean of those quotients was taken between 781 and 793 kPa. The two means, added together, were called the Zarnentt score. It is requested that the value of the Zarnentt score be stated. 54.5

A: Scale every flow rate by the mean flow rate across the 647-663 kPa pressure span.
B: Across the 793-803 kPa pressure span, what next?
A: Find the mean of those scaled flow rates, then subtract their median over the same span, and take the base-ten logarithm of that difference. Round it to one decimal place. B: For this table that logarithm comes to -2.4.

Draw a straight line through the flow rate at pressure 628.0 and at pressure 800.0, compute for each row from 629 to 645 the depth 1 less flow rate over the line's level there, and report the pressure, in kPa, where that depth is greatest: 632.0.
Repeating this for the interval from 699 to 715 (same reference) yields 714.0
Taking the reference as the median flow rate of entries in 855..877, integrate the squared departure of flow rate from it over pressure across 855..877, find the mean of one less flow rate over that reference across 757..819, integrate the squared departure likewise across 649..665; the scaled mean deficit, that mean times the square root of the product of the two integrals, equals 17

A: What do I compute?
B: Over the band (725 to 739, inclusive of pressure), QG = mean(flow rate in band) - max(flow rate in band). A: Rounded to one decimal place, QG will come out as -1.7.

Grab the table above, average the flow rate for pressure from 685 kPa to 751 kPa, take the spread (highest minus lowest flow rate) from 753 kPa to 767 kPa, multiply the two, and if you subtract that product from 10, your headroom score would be -484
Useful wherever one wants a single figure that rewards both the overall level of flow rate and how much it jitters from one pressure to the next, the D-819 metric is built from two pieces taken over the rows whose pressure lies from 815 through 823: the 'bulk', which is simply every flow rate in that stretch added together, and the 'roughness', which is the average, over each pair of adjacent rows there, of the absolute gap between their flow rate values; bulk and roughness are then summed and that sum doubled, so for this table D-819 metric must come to 433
